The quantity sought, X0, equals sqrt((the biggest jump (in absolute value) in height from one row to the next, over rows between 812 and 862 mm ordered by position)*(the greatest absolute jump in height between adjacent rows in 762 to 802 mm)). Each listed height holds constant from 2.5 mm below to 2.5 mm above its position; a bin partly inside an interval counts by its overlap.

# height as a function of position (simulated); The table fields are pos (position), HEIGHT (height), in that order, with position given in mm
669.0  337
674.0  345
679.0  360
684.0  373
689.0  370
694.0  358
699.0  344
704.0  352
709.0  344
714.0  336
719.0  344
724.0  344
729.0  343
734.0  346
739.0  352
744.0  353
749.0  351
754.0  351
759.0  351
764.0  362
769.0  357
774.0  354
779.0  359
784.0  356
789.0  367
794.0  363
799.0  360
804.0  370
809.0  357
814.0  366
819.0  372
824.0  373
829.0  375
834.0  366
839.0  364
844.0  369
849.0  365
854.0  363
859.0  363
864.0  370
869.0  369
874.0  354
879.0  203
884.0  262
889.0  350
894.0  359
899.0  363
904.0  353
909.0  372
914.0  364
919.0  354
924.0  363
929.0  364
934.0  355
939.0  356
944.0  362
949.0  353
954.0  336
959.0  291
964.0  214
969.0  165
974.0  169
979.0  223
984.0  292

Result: 9.9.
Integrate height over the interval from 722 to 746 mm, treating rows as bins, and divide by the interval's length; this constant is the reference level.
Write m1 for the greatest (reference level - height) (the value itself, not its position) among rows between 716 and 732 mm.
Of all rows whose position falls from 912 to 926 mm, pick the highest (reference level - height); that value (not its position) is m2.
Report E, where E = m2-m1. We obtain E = -11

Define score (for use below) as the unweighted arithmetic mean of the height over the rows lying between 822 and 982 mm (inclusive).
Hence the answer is 330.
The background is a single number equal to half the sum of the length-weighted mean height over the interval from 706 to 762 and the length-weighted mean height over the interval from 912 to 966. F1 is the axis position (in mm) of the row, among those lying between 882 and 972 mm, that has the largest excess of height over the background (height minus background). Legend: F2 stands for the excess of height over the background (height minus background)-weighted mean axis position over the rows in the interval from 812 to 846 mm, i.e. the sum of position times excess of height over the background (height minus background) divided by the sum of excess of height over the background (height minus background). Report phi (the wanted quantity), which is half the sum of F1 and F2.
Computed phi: 868.8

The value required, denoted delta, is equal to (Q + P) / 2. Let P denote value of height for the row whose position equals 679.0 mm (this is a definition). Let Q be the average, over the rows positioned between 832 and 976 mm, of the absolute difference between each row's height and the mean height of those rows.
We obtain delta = 203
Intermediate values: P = 360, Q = 47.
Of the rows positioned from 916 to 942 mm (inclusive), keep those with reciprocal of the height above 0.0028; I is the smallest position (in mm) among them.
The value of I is 919.0 mm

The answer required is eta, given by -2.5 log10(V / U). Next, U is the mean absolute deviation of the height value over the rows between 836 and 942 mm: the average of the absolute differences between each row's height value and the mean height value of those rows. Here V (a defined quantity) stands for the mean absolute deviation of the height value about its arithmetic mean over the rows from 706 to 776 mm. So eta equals 2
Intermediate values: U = 22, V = 5.4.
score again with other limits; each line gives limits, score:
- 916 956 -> 355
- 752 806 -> 359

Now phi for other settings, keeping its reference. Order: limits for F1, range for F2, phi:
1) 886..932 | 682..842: 844.4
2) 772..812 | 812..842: 815.0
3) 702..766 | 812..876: 802.9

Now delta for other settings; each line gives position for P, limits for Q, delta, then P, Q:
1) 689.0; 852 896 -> 207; 370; 44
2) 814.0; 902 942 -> 186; 366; 6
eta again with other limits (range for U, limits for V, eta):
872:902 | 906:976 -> 0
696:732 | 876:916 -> -3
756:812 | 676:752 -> -1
